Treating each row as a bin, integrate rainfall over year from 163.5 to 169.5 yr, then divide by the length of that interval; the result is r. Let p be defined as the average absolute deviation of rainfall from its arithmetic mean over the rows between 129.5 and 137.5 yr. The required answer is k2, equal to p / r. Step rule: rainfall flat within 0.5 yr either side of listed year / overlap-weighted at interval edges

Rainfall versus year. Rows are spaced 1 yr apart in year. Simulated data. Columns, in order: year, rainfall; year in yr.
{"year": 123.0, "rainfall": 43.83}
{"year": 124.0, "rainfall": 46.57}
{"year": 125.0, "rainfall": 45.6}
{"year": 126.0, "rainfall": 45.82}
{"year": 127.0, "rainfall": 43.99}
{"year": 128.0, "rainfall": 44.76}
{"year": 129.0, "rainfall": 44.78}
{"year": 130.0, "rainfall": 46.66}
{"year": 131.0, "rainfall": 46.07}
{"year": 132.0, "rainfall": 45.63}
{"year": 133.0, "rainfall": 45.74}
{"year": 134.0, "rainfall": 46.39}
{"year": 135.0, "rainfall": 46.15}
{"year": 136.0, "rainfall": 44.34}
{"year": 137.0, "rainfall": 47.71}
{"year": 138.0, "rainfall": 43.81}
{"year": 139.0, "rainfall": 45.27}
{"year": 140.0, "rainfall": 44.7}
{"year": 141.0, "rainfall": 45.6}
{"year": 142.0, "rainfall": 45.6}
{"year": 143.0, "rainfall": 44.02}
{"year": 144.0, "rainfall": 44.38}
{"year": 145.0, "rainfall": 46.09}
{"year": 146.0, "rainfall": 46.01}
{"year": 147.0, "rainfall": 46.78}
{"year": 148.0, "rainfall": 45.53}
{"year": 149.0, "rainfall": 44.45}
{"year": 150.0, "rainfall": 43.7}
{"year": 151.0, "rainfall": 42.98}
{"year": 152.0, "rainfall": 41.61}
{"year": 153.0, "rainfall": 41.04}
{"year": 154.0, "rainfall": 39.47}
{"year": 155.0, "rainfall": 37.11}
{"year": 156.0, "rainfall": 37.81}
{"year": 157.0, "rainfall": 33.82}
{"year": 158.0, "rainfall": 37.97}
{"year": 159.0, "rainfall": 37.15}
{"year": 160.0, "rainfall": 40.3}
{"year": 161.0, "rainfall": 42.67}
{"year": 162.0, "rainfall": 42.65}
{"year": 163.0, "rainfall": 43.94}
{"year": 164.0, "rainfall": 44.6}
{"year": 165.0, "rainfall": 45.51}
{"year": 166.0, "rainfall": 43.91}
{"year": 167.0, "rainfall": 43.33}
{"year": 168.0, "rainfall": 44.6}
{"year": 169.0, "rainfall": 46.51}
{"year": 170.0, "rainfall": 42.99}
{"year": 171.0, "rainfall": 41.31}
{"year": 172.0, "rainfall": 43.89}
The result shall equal 0.0143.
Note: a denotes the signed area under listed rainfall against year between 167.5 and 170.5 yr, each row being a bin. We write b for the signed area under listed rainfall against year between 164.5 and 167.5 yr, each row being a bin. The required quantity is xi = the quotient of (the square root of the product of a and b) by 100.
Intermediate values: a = 134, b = 133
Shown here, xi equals 1.33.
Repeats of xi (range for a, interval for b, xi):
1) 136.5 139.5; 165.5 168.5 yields 1.34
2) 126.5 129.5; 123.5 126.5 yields 1.36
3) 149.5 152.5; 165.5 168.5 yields 1.30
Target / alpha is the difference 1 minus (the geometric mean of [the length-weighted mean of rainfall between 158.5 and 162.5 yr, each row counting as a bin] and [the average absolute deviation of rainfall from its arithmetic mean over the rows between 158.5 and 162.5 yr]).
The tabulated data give -7.9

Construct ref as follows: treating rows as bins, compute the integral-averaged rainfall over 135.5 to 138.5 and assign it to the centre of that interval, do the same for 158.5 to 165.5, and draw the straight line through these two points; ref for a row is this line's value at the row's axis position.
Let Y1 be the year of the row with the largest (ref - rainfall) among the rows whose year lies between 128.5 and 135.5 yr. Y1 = 129.0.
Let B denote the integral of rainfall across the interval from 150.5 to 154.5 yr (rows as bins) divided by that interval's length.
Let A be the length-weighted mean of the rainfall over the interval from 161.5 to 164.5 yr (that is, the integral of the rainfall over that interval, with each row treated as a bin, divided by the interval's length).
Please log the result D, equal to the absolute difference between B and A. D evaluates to 2.5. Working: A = 43.7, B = 41.3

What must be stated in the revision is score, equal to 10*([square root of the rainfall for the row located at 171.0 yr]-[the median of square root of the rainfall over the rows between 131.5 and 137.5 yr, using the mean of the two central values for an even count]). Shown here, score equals -3.5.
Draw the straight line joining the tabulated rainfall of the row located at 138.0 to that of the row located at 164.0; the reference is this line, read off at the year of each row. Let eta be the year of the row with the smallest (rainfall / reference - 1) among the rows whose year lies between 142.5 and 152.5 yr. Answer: 152.0 yr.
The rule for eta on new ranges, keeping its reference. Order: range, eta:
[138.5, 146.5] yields 143.0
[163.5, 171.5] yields 171.0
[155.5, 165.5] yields 157.0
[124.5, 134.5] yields 127.0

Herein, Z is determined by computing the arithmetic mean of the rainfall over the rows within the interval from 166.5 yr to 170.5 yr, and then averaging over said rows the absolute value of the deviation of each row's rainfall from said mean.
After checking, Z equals 1.20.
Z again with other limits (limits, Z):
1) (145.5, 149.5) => 0.70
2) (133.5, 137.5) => 0.90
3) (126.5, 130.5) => 0.81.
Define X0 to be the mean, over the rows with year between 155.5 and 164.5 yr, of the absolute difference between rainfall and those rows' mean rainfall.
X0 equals 3.03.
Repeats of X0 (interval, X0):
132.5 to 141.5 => 0.88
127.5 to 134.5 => 0.57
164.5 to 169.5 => 0.99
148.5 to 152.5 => 0.89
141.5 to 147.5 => 0.85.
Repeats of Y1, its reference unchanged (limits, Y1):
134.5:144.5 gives 138.0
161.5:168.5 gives 162.0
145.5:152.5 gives 152.0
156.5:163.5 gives 157.0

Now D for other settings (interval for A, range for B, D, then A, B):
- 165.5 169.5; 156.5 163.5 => 4.8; 44.6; 39.8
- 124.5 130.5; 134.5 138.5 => 0.2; 45.3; 45.5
